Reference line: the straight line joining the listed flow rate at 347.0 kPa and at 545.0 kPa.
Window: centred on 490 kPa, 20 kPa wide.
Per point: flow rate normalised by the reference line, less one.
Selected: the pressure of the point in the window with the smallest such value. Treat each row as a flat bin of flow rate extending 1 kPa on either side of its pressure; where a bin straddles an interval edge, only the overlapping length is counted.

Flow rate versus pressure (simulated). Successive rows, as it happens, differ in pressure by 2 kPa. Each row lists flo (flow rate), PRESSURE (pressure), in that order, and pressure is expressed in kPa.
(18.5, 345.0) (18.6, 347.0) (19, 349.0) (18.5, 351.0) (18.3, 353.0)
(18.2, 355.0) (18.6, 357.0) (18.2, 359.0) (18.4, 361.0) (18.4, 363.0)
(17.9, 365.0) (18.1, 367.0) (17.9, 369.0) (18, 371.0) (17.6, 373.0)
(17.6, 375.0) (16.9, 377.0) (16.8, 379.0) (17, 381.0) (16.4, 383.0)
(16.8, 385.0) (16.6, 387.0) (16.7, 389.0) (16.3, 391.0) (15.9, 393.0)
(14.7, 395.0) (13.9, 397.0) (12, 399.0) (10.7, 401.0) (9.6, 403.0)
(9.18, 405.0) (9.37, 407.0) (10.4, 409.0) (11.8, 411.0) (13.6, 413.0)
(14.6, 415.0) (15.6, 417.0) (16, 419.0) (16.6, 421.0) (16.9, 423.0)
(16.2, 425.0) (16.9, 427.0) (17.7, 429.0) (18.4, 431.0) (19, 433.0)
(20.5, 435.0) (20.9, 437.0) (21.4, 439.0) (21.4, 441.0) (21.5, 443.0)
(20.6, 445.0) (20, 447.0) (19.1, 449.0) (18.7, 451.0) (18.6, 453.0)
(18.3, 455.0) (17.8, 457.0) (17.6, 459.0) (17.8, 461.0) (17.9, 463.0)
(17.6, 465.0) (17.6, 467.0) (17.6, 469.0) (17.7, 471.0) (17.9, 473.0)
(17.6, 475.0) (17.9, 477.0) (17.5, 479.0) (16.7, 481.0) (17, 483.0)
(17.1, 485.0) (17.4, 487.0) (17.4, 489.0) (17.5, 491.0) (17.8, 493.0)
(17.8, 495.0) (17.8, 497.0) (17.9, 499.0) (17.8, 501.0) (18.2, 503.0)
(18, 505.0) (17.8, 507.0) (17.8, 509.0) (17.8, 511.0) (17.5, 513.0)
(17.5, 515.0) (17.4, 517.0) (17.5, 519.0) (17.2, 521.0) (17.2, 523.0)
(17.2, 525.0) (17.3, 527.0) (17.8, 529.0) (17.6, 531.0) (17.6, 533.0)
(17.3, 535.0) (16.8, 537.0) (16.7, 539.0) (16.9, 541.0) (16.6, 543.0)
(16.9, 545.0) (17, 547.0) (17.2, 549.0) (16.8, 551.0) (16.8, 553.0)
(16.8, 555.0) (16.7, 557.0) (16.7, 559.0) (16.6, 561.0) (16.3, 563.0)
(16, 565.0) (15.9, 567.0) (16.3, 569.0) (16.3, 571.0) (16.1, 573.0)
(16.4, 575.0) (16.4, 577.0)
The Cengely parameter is 481.0 kPa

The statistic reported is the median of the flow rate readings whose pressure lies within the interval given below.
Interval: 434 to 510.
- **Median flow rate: 17.8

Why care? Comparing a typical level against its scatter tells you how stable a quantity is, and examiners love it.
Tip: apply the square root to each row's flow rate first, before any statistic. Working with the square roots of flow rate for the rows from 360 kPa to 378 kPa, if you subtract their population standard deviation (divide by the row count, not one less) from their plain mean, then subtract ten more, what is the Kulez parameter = -5.83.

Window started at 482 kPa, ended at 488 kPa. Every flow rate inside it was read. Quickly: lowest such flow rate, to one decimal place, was 17.0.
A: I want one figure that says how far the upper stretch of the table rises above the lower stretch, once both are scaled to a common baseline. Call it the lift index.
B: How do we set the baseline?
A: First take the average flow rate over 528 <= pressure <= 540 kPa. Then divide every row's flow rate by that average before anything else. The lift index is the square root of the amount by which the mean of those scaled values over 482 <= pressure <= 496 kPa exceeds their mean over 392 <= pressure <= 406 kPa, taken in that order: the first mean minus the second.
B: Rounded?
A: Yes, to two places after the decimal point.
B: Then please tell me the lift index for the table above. 0.55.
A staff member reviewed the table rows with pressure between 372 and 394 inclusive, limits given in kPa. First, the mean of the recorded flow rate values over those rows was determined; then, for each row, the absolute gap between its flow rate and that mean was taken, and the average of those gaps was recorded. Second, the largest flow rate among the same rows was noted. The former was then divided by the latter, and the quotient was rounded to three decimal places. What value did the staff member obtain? 0.021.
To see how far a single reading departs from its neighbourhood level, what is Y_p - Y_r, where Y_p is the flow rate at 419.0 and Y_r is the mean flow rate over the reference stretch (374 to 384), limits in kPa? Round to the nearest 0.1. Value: -0.9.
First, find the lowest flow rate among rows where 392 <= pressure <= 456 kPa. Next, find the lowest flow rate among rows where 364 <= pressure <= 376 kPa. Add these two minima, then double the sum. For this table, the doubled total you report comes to 54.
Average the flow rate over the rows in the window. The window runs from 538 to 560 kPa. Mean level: 16.8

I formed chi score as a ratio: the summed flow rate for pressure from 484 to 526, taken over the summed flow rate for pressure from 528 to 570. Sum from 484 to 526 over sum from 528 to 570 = 1.05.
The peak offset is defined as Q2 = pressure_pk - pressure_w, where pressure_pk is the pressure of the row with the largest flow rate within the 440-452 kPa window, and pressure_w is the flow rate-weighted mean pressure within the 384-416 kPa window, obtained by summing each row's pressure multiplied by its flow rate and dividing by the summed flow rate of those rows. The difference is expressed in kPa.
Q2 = 44.3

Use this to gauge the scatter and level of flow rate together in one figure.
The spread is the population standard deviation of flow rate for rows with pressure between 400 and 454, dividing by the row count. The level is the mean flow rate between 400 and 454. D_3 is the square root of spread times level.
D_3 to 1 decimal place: 8.1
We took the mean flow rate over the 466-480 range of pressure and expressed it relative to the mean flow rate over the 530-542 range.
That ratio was 1.03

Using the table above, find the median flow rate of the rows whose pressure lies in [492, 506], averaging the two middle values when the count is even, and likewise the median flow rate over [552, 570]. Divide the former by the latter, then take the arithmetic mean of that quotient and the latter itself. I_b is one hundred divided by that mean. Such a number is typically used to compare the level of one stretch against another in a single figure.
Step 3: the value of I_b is 11.3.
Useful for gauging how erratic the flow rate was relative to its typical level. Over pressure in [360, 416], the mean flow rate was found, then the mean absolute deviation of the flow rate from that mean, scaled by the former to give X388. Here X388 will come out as 0.17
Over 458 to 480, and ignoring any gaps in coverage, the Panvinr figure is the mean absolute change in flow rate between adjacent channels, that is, 0.19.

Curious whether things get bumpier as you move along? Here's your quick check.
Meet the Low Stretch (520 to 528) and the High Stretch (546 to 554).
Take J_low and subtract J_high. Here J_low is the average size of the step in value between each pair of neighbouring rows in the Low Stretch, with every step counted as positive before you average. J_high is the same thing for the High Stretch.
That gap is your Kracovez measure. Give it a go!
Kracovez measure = -0.17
